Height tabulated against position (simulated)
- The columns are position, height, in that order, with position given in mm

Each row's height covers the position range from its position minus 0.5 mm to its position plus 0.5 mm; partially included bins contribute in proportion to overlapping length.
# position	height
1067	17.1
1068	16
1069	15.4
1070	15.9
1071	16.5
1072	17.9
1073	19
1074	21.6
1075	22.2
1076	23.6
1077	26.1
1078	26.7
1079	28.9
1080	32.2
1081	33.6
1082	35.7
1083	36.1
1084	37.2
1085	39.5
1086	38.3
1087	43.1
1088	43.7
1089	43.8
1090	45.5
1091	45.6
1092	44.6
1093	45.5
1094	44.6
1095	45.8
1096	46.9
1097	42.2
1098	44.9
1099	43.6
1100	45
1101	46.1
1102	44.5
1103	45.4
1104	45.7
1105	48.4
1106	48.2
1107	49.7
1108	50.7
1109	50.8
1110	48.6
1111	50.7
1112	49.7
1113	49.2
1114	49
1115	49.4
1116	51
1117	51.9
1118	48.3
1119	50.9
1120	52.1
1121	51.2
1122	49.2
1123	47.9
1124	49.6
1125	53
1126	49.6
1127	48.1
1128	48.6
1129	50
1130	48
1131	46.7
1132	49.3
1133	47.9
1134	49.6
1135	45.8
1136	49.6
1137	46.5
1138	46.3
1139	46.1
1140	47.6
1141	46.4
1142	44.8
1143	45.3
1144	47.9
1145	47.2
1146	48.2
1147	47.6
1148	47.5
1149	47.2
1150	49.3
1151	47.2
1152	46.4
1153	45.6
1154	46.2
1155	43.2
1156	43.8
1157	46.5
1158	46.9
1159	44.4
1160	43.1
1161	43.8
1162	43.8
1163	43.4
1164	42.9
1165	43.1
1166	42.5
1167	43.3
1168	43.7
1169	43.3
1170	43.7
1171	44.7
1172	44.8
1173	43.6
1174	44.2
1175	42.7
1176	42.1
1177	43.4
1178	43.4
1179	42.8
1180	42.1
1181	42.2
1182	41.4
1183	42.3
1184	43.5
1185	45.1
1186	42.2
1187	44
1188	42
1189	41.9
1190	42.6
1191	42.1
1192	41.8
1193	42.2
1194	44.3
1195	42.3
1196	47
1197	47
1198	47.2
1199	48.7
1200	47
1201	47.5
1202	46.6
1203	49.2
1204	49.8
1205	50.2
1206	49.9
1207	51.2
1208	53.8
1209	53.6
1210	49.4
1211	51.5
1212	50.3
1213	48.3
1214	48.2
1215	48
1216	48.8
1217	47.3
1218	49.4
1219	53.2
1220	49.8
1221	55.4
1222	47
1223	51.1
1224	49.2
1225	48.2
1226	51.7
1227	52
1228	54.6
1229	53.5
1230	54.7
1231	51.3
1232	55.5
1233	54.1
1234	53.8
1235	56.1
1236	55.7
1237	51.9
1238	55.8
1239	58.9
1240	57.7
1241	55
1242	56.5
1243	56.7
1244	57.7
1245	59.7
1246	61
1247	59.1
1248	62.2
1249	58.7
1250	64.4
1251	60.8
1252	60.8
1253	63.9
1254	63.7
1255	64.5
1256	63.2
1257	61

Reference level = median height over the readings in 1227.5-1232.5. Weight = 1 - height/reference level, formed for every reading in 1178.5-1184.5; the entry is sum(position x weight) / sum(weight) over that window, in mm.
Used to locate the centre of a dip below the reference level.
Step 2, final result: 1181.5 mm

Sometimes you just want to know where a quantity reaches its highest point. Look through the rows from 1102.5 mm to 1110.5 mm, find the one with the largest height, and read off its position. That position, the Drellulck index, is 1109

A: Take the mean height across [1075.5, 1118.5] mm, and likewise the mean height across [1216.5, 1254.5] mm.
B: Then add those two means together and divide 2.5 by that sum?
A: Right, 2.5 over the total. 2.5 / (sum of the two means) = 0.0253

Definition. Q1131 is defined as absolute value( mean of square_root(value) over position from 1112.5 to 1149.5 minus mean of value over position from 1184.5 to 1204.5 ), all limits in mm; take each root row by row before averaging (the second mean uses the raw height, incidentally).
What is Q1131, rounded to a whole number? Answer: 38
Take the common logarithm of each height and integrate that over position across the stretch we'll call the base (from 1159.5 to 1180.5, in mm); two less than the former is 32.4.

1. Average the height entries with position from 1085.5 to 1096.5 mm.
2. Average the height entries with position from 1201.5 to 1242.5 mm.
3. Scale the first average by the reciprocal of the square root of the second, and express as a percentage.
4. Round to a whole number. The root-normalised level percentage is 615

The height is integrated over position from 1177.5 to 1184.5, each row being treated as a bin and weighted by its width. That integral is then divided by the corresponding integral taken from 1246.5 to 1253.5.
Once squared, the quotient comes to 0.5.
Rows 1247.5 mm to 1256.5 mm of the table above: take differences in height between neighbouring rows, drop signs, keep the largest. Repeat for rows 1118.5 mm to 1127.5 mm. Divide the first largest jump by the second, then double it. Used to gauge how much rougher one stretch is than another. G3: 3.4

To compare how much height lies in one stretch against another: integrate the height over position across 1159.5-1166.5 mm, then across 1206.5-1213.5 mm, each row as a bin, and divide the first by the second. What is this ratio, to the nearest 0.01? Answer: 0.85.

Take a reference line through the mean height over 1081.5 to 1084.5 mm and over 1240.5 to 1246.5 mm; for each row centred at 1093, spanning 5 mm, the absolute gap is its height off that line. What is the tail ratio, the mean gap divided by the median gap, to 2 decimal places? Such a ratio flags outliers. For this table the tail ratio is 0.96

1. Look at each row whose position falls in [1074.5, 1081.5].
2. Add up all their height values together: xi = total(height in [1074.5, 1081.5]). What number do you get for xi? 193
